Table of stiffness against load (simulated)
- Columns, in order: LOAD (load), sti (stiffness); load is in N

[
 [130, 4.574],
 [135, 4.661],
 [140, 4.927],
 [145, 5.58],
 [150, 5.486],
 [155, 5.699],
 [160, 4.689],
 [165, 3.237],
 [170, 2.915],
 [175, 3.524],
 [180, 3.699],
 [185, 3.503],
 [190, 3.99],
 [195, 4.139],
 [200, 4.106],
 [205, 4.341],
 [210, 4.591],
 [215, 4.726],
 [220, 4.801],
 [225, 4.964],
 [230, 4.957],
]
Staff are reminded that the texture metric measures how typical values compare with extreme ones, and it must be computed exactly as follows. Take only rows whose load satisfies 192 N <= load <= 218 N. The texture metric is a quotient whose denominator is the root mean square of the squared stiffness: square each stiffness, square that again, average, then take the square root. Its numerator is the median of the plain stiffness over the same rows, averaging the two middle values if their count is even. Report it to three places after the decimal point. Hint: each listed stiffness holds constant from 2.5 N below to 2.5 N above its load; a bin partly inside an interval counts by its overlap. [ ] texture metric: 0.224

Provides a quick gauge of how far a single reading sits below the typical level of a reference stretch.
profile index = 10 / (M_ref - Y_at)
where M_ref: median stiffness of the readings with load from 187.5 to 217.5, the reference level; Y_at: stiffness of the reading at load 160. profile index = -22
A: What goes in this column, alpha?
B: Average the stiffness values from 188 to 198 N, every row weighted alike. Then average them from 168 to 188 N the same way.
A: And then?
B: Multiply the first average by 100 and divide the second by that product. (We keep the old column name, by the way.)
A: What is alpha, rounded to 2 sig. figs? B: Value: 0.0084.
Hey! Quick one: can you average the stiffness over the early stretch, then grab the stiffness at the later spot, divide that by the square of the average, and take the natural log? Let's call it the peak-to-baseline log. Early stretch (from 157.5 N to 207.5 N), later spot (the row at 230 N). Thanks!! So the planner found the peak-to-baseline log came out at -1.08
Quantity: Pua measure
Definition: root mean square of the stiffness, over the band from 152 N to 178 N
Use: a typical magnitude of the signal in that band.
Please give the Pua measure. 4.1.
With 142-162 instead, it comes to 5.4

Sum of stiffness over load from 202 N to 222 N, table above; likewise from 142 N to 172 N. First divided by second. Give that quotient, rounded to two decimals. 0.67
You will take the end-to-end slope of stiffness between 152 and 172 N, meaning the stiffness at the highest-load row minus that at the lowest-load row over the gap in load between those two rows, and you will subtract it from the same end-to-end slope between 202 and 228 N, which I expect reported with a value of 0.22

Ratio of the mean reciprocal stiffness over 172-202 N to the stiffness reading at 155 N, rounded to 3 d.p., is 0.046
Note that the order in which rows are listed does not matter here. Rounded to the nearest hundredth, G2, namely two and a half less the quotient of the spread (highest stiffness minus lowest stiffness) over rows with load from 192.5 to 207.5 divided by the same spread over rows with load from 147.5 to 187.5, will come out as 2.42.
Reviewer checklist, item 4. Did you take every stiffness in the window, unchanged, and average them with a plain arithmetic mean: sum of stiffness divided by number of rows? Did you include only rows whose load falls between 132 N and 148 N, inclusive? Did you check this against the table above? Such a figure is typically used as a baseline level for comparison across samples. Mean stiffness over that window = 5.1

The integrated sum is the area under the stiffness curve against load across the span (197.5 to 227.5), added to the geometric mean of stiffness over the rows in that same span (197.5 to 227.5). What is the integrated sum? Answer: 142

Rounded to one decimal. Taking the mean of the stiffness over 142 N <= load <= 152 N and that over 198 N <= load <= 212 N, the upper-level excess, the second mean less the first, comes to -1.2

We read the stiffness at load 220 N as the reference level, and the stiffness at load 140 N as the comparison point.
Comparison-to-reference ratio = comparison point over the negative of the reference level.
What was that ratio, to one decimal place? -1.0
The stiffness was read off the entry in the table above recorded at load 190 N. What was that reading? 3.99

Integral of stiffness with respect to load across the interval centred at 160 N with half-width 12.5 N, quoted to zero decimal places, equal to 110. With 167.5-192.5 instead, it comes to 88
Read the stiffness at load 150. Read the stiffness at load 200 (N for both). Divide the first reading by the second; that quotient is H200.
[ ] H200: 1.34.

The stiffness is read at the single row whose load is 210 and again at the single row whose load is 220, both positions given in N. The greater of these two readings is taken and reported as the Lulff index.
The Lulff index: 4.8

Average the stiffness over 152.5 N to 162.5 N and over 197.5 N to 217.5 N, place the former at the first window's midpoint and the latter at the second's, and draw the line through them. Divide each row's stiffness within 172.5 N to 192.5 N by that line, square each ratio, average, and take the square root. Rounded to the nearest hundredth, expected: 0.77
